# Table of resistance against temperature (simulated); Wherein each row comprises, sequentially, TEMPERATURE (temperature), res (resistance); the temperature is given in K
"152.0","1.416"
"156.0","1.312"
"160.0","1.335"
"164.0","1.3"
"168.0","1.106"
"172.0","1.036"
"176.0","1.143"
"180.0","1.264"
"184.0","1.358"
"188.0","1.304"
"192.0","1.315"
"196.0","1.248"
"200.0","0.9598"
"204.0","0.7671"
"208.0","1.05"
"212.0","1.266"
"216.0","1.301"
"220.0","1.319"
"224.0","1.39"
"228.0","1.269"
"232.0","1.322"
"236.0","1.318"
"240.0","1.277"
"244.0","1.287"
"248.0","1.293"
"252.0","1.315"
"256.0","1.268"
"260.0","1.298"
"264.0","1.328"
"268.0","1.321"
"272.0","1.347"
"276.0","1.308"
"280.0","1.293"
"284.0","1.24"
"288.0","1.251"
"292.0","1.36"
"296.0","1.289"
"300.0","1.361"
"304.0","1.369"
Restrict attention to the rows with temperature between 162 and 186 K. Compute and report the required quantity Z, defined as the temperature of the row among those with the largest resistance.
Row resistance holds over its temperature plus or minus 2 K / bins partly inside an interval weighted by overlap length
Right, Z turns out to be 184.0 K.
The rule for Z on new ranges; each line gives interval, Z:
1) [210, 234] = 224.0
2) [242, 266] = 264.0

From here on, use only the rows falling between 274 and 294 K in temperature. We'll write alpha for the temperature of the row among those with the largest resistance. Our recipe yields 292.0 K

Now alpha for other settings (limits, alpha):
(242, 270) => 264.0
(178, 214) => 184.0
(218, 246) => 224.0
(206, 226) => 224.0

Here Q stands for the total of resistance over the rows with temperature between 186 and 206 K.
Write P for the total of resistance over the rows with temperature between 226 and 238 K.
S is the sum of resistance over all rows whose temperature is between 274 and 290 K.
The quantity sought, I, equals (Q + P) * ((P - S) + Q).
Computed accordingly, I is 42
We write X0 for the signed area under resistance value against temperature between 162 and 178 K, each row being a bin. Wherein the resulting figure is 18.3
